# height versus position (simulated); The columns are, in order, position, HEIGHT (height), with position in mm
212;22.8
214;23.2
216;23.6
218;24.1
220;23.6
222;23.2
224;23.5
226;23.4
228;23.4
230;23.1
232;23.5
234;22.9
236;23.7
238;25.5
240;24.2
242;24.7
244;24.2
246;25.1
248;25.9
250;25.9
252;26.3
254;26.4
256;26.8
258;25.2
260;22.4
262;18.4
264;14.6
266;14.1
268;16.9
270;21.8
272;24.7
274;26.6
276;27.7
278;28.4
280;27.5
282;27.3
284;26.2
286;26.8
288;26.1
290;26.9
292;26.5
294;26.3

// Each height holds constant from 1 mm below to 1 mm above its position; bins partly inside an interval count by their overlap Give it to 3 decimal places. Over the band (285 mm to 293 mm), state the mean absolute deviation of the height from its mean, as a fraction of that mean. 0.010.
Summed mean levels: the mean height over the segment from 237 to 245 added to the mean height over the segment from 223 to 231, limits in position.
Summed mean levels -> 48.0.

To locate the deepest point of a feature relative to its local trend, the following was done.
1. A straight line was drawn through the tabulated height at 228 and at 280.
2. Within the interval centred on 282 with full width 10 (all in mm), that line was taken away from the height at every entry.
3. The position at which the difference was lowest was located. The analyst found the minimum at 284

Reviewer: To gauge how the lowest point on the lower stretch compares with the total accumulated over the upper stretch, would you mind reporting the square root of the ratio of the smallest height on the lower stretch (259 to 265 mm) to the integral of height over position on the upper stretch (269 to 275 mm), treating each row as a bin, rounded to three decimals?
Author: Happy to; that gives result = 0.316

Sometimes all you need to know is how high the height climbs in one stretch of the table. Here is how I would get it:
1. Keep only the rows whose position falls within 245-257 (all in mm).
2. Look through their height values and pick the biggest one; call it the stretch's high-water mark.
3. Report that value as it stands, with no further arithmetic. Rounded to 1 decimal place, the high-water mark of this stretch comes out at 26.8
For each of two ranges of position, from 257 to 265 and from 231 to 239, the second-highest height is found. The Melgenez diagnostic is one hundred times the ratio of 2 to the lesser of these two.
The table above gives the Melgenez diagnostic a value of 8.9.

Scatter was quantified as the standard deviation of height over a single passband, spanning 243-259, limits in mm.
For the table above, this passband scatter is 0.8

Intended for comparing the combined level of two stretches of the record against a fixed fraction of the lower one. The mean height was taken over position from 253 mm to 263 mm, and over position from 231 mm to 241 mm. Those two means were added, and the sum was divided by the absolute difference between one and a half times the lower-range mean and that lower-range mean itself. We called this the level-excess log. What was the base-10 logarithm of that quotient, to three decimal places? 0.601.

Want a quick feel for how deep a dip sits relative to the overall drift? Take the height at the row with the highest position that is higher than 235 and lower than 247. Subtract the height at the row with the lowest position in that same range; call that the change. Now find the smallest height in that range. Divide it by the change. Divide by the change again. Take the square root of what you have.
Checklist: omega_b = 3.5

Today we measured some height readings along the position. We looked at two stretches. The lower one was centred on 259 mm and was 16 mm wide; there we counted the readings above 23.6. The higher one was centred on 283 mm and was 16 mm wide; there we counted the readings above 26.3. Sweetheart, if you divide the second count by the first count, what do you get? 1.5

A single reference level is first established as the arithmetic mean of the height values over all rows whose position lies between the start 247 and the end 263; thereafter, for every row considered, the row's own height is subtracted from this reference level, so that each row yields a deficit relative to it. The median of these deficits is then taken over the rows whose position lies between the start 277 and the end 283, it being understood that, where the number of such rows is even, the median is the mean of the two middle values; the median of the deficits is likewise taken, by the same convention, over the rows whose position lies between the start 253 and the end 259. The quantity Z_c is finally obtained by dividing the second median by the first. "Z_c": 0.6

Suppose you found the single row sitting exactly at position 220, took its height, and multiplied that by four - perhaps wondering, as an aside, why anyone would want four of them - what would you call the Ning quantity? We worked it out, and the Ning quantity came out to 94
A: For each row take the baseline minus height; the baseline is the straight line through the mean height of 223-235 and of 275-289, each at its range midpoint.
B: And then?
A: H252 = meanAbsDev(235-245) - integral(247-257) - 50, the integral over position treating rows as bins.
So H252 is -37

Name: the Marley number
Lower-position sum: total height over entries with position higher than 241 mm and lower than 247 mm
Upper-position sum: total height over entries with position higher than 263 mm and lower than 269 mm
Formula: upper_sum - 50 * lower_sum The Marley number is -3654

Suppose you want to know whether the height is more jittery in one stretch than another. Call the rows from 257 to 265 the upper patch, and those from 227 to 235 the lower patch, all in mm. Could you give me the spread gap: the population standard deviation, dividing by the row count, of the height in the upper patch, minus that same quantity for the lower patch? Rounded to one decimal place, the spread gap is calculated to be 3.8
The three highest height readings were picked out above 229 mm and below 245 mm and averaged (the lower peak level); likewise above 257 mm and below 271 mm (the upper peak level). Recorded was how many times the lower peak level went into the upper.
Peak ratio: 0.93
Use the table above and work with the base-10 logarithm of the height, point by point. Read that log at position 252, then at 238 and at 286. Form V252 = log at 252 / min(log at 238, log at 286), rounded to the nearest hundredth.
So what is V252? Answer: 1.01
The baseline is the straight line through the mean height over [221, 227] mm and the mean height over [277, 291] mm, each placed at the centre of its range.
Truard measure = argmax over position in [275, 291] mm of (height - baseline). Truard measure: 278 mm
